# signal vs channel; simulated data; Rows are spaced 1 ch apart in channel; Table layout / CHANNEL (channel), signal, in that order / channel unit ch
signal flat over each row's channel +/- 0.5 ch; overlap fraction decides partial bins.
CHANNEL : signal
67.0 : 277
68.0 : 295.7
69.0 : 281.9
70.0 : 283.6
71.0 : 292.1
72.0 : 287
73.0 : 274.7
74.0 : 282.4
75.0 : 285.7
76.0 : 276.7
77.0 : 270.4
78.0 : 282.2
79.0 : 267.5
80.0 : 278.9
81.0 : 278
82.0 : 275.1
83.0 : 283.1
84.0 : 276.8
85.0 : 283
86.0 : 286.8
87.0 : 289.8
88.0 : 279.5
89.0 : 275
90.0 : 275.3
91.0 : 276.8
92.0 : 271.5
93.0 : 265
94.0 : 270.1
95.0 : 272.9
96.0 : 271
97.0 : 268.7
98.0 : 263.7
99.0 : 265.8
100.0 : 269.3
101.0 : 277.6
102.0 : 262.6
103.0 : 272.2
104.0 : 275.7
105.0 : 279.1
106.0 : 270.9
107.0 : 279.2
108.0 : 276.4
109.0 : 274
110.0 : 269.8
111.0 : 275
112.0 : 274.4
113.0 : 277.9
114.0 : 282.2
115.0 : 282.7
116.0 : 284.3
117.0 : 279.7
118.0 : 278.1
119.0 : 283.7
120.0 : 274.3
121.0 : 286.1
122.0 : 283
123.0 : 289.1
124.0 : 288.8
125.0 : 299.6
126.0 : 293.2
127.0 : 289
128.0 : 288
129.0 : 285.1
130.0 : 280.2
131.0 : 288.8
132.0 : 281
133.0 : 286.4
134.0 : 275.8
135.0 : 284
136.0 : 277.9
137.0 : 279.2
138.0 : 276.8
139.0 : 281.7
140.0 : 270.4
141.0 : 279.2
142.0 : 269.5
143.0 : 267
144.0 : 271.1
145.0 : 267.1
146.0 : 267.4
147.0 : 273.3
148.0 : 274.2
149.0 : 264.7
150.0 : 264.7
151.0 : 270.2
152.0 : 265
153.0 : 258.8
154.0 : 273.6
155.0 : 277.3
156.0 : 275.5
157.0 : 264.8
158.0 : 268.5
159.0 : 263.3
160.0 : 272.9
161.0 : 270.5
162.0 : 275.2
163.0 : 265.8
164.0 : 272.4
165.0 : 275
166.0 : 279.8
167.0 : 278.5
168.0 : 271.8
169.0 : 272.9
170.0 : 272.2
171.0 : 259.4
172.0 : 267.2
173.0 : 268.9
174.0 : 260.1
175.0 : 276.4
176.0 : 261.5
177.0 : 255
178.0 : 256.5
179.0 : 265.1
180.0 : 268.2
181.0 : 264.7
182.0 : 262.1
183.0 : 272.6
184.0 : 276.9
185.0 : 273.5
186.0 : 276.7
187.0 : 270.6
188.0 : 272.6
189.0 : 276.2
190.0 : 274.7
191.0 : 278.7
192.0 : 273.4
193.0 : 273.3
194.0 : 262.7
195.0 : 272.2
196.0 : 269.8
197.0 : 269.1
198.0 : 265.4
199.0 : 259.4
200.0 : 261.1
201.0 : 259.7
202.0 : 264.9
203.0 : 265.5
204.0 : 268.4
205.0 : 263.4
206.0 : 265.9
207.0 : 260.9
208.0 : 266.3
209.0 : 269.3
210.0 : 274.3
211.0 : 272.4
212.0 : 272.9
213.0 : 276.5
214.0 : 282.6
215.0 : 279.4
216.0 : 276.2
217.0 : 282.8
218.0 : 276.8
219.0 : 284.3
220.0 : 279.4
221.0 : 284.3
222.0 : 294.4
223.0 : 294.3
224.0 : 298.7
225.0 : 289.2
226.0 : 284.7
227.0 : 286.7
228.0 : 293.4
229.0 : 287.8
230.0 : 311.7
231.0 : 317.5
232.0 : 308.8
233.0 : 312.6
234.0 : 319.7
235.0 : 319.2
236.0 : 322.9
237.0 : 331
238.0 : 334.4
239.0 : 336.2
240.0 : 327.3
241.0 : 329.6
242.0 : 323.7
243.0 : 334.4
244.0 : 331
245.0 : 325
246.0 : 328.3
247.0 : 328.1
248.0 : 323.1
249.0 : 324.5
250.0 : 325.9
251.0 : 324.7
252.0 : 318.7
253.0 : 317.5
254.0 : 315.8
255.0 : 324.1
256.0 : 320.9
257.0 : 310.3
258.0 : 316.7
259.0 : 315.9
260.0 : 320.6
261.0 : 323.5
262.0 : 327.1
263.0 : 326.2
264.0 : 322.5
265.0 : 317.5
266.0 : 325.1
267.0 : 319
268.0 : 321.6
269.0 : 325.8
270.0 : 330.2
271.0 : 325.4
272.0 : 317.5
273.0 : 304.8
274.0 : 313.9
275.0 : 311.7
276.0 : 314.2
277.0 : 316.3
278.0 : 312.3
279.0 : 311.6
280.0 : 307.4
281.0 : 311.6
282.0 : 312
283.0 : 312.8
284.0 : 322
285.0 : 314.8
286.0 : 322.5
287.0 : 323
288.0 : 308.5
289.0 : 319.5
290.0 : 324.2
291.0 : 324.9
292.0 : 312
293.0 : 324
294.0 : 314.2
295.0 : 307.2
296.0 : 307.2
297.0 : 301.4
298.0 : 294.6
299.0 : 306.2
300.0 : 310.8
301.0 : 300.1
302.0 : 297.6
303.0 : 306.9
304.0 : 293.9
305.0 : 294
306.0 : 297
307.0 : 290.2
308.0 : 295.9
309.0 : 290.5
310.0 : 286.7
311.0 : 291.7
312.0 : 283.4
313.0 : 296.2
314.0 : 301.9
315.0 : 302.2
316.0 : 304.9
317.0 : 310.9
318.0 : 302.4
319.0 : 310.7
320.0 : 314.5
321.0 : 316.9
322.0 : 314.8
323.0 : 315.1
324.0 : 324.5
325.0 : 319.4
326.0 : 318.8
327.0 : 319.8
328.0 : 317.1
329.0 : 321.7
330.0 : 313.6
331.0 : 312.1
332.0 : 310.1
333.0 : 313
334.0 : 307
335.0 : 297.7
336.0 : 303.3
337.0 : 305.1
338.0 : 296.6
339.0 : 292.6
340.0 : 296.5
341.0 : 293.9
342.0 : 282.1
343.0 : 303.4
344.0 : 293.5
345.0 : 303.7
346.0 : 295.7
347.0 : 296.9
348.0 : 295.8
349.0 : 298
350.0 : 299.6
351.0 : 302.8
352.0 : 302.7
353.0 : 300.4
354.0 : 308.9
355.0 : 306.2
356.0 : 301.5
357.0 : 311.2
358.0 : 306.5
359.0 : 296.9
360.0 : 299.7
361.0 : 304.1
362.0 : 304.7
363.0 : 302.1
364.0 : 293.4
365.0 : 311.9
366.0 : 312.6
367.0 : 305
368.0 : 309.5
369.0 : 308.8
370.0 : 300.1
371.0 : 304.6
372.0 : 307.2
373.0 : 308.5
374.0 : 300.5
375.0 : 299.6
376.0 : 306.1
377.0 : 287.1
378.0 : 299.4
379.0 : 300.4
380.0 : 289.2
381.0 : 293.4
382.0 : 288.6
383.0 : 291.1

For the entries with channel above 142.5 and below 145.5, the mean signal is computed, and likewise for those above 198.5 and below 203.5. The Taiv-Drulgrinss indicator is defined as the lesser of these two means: 262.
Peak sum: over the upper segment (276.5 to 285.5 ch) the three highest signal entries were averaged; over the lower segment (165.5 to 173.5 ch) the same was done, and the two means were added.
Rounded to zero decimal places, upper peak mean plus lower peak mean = 595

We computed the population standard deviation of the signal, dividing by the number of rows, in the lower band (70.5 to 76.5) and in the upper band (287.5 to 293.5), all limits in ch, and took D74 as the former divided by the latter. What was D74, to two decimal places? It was 0.93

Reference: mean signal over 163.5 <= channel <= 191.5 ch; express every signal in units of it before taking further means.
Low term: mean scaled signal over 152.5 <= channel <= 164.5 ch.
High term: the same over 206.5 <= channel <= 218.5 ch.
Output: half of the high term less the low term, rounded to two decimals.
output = 0.01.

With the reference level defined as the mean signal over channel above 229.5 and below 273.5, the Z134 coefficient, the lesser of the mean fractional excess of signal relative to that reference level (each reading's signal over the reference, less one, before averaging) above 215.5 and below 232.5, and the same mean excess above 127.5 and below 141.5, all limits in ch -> -0.13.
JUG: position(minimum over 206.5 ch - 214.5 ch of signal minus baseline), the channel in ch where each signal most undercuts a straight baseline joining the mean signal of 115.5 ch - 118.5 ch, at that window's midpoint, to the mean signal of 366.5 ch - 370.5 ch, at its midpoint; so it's 207.0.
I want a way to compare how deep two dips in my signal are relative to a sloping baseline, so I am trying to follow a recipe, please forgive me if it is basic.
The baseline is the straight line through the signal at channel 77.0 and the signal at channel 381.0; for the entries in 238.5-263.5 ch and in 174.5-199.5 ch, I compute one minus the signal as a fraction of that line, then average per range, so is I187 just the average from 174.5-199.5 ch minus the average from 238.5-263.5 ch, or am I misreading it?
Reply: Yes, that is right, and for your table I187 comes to 0.177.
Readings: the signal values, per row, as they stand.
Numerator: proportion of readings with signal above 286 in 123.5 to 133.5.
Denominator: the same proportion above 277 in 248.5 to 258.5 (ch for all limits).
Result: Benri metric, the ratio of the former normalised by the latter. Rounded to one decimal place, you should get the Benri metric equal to 0.7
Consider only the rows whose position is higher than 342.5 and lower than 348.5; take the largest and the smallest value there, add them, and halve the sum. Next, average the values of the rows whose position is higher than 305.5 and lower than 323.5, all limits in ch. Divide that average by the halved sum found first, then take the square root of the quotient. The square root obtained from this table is 1.005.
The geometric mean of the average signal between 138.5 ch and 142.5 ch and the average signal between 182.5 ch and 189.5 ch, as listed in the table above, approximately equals 275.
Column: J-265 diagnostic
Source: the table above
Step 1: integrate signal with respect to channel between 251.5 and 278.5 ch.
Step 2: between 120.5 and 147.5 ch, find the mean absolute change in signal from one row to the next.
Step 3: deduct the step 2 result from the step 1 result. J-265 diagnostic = 8610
